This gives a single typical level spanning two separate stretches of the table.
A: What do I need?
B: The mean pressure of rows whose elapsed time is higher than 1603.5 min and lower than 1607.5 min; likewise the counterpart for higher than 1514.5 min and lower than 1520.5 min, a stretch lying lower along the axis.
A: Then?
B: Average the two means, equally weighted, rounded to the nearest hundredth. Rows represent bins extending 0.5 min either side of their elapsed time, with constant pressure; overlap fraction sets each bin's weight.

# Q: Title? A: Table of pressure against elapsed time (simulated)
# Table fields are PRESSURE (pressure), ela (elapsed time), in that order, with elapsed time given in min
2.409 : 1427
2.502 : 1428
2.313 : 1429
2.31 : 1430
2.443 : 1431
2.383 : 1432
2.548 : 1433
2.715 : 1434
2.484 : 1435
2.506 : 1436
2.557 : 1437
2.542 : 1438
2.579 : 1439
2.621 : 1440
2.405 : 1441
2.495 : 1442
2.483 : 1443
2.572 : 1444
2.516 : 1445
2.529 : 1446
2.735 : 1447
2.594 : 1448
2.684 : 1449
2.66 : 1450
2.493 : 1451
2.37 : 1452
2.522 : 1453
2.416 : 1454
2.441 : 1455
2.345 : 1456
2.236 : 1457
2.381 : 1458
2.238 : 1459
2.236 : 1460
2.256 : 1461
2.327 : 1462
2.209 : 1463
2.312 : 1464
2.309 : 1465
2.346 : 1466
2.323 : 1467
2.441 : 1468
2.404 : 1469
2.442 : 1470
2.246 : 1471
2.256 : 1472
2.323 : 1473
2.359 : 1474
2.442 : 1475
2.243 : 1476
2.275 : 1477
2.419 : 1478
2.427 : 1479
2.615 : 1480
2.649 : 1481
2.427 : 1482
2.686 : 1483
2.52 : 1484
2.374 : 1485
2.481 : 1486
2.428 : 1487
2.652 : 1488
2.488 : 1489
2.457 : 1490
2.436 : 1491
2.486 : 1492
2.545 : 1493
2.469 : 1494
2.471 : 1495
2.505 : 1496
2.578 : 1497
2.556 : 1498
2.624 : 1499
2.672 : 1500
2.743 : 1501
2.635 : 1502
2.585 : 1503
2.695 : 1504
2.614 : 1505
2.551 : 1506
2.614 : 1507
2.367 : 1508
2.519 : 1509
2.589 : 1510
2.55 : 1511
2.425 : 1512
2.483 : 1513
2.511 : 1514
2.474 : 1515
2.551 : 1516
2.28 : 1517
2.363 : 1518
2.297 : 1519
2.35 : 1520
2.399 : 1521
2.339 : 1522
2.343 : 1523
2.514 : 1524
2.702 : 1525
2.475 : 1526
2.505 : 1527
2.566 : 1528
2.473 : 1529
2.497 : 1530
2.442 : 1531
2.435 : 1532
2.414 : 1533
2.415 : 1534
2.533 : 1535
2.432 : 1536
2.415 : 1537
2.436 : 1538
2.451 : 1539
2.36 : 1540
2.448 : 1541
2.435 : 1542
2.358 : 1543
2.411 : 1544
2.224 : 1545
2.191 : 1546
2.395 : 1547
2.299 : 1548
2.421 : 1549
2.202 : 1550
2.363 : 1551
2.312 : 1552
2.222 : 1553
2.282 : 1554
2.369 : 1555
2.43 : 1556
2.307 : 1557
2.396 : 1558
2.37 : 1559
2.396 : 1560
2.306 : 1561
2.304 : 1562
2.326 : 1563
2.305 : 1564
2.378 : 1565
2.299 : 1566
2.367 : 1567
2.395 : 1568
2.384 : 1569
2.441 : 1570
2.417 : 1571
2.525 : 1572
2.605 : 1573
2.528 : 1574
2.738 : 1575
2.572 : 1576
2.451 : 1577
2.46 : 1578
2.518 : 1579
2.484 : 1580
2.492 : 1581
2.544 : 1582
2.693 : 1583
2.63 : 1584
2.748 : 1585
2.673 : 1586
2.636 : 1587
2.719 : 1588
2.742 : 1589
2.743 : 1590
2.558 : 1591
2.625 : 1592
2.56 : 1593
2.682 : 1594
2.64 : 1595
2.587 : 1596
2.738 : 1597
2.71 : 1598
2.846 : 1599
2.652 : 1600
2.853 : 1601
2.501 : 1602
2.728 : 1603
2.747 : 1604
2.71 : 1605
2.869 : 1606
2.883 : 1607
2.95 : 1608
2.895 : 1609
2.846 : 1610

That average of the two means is 2.59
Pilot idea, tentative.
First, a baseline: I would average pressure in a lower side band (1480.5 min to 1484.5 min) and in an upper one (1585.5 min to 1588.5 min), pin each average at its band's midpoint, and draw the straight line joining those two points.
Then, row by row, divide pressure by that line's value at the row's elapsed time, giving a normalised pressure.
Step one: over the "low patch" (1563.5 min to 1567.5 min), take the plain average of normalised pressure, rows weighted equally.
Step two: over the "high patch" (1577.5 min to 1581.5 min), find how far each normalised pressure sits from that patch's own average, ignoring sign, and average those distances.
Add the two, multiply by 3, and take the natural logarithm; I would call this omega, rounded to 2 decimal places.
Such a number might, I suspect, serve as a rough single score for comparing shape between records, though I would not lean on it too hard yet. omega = 0.98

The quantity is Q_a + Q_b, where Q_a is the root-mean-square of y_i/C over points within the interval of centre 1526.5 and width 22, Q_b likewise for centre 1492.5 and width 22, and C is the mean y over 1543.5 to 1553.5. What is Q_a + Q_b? 2.16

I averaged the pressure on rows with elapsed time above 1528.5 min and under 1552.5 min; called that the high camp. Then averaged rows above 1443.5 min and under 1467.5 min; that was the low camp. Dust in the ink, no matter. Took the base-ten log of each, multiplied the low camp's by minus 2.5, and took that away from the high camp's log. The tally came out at 1.34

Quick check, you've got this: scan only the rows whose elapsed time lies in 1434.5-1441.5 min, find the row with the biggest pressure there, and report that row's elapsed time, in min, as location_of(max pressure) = 1440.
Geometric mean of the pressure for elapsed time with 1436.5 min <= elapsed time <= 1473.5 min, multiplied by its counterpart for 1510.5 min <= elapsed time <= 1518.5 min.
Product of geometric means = 5.95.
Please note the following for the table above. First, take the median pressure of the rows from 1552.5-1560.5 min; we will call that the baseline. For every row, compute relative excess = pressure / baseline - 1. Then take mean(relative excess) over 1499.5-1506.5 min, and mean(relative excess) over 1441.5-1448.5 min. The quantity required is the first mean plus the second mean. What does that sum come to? 0.20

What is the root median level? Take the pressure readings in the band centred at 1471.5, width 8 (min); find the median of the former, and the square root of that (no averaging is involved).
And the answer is 1.54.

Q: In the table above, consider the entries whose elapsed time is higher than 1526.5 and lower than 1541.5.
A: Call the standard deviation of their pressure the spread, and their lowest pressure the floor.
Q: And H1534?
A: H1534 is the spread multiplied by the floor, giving 0.12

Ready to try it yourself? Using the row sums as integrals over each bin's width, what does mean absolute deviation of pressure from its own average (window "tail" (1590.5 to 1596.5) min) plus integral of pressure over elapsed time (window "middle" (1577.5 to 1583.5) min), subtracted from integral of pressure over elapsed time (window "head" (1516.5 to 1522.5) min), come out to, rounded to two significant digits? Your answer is -1.2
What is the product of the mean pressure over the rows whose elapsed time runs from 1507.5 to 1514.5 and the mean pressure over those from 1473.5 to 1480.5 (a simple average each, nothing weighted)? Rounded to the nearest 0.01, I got 5.97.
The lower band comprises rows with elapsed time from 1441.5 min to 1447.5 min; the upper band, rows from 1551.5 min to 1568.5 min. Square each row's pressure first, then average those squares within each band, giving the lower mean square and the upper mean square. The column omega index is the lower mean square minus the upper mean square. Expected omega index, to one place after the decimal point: 1.1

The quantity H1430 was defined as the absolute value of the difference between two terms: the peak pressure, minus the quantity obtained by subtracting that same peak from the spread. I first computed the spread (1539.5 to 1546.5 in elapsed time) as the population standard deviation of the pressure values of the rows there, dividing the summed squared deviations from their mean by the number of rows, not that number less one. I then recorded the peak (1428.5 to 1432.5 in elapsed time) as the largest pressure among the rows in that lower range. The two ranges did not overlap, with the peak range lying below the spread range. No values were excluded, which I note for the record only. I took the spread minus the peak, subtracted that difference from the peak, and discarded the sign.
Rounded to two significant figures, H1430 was 4.8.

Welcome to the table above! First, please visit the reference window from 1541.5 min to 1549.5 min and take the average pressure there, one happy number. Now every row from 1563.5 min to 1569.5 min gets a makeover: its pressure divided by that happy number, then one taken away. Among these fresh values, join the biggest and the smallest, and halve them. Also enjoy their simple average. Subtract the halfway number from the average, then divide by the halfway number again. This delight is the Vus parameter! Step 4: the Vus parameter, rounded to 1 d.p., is 1.5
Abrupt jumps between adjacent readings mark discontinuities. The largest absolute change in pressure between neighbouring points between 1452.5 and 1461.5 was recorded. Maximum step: 0.145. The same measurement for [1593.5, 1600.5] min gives 0.194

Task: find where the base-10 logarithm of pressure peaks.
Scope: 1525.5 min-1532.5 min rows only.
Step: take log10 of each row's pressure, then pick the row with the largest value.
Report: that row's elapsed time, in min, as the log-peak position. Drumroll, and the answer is 1528 min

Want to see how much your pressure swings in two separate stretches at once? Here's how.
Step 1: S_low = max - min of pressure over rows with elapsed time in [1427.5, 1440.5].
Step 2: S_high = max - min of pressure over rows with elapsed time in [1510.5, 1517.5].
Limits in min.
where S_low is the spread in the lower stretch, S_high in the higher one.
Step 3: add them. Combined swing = 0.68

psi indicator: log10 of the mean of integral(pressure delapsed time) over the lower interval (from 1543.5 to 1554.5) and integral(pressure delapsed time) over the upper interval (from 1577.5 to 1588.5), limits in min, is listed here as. 1.431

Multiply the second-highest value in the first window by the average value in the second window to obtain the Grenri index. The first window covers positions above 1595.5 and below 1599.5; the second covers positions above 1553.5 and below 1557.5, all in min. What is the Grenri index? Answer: 6.43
